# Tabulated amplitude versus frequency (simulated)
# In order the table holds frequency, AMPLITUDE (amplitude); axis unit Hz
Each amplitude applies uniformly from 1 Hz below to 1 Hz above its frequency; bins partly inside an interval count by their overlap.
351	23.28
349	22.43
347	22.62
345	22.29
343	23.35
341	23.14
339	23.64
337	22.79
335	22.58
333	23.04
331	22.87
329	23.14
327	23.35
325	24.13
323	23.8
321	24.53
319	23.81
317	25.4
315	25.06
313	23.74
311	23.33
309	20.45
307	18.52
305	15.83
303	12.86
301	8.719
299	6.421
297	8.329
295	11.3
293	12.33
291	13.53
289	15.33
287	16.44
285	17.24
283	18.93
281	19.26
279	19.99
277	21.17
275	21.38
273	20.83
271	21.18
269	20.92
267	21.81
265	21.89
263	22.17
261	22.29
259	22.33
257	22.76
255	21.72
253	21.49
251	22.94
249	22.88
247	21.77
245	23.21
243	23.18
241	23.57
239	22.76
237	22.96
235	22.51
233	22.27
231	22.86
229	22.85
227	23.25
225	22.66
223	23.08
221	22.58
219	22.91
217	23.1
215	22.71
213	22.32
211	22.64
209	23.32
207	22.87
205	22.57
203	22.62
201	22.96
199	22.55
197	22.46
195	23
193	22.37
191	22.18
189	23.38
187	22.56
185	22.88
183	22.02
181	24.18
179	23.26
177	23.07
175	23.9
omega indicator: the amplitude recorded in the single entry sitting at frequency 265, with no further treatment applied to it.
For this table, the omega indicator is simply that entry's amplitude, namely 21.89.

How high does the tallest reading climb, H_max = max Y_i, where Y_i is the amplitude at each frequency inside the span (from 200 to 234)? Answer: 23.32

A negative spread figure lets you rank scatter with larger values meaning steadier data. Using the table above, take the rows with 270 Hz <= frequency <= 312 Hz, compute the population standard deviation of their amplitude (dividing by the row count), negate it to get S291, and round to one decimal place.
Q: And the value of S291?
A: -4.8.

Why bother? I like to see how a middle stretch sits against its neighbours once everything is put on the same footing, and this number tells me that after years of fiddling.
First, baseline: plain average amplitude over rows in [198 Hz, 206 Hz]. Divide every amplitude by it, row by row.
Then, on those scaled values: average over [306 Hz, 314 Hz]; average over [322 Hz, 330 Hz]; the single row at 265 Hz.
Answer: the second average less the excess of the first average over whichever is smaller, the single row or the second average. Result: 1.1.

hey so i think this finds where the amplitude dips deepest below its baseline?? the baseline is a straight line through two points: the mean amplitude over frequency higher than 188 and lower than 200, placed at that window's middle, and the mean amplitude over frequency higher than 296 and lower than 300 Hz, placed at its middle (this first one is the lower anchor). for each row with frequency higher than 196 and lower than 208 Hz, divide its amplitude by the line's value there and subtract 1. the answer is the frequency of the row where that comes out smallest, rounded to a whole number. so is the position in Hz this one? 197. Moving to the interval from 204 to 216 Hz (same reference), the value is 205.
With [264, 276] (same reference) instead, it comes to 265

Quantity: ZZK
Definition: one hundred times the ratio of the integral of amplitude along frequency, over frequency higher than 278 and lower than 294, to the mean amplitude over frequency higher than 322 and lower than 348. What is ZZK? 1150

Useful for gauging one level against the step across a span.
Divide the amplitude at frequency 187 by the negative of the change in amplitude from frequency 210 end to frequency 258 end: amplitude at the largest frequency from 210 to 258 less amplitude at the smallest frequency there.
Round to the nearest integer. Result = -188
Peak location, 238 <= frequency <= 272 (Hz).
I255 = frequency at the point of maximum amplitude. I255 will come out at 241 Hz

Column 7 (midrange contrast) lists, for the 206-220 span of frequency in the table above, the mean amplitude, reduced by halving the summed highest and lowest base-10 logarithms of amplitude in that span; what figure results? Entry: 21.5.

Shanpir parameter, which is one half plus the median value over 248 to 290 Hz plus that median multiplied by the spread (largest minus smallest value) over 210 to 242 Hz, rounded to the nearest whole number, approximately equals 50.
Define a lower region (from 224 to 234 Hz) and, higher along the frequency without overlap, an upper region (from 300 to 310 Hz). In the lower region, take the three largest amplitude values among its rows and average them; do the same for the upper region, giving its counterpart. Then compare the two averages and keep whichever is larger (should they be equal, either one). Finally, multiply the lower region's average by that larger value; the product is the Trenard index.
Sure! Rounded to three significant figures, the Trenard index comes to 528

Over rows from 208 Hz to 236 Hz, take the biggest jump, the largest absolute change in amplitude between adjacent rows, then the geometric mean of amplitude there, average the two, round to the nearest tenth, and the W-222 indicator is 11.7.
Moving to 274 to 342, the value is 11.2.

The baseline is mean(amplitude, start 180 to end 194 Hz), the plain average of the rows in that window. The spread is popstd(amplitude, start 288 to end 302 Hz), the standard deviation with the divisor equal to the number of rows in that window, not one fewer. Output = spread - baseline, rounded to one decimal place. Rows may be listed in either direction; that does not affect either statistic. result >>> -19.9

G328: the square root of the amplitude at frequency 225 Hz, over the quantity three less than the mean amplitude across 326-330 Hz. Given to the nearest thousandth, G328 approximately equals 0.235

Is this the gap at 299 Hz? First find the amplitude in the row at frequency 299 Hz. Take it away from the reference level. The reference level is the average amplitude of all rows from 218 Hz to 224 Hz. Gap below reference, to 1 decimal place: 16.4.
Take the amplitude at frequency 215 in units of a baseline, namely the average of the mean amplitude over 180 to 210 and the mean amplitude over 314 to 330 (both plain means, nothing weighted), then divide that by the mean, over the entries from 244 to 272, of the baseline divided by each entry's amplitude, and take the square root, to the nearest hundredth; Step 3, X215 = 0.95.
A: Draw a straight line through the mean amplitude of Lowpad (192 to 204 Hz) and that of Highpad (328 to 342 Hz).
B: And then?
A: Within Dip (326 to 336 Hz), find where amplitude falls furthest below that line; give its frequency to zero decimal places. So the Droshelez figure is 335 Hz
